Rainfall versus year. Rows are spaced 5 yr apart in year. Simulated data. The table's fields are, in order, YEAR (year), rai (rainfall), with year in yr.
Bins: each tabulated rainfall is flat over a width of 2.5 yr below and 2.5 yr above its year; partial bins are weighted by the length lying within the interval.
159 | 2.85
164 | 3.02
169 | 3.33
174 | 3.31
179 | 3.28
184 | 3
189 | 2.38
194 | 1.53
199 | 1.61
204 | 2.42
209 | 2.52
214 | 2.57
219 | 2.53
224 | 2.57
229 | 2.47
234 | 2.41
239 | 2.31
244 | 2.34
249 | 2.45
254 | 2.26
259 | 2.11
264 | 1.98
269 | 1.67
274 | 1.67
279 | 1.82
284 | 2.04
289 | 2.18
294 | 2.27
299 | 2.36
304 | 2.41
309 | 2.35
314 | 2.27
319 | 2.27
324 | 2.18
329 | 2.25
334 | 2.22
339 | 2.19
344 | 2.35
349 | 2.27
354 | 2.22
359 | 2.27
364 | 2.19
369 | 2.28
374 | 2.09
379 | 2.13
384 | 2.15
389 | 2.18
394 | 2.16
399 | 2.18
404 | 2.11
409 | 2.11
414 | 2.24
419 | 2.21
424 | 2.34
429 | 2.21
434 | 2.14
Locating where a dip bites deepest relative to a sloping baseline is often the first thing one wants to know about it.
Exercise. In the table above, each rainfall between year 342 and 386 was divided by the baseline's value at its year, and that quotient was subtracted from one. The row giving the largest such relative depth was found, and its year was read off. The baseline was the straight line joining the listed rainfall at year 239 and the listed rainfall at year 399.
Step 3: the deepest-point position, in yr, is 374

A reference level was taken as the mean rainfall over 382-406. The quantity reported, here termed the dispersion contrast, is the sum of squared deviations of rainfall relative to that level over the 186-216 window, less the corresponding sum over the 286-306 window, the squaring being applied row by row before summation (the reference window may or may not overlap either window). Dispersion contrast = 1.0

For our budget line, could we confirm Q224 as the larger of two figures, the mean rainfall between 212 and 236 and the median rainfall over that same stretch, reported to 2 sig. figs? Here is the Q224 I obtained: 2.5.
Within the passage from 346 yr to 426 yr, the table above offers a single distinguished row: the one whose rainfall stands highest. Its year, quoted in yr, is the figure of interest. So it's 424 yr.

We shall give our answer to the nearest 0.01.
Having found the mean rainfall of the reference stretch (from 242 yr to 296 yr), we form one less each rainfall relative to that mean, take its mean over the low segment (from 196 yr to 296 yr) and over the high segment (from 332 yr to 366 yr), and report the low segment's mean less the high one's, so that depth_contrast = 0.02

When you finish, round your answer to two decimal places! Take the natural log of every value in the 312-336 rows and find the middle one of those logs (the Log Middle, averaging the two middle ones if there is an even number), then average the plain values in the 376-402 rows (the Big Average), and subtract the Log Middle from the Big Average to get 1.35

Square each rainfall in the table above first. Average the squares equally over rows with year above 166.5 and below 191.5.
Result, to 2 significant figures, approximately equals 9.5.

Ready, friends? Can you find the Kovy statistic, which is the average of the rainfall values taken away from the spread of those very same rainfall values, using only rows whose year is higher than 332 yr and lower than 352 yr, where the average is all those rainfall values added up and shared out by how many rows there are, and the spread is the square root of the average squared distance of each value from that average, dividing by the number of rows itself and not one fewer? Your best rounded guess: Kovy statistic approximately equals -2.20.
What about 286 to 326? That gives -2.21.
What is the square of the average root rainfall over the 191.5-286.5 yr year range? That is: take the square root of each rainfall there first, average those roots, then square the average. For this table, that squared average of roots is 2.16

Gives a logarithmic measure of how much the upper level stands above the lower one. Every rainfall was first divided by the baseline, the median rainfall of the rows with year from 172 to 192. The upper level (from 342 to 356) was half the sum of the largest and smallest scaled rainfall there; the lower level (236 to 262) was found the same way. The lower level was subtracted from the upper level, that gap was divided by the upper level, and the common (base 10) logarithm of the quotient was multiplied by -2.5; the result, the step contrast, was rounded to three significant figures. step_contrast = 6.65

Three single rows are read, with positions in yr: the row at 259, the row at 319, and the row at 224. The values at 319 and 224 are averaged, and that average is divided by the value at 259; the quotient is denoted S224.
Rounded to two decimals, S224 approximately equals 1.15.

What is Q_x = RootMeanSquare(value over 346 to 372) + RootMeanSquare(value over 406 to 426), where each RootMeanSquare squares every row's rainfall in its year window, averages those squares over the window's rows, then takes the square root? 4.47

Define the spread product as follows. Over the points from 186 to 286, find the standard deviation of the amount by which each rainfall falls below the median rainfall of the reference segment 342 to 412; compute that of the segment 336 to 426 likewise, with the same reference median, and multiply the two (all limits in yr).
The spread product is 0.03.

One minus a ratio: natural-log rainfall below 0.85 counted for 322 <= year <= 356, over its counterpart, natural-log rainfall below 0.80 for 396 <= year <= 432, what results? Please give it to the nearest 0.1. -0.2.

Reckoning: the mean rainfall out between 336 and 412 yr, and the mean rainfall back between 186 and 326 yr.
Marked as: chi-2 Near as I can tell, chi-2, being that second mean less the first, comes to 0.0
